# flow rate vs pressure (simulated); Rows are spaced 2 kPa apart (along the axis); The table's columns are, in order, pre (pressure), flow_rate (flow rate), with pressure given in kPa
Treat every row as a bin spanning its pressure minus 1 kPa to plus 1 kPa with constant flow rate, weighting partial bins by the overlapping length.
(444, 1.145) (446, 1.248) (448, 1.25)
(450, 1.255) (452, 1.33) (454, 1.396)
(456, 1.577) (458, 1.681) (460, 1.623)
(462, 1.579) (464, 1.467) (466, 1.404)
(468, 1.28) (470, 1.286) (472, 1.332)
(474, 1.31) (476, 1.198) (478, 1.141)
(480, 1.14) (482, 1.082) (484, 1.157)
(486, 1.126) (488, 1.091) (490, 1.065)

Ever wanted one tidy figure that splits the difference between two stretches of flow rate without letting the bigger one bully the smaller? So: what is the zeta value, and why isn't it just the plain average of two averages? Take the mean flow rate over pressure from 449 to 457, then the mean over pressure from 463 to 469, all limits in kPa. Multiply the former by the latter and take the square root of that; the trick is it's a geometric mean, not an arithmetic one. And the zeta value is 1.39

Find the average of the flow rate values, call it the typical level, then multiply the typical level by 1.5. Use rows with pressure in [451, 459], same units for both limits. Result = 2.2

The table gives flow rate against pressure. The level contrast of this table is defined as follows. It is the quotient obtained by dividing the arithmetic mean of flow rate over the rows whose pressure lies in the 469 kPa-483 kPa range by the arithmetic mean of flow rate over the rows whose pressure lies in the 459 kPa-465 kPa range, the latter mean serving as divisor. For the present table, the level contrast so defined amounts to 0.78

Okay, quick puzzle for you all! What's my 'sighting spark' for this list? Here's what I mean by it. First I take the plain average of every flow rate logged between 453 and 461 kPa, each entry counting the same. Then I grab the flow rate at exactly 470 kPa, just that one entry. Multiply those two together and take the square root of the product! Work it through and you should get 1.42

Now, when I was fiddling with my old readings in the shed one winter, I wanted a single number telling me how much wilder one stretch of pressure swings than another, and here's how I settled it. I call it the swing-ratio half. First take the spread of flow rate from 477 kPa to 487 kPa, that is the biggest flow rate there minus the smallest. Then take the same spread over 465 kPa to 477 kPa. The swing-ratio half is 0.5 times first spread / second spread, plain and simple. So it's 0.18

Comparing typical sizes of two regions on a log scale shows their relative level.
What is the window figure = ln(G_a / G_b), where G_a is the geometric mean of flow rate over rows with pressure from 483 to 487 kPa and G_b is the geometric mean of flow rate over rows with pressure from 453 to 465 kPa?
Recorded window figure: -0.31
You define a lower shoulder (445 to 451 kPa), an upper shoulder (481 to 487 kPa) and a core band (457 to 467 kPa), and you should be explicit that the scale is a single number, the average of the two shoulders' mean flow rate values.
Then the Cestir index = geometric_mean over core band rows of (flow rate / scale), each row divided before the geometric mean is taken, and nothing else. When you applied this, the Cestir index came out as 1.3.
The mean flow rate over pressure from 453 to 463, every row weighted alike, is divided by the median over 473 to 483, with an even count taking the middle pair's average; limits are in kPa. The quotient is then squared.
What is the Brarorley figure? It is 1.9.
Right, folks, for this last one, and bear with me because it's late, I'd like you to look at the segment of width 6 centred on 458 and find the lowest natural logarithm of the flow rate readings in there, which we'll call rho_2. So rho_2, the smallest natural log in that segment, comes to 0.46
